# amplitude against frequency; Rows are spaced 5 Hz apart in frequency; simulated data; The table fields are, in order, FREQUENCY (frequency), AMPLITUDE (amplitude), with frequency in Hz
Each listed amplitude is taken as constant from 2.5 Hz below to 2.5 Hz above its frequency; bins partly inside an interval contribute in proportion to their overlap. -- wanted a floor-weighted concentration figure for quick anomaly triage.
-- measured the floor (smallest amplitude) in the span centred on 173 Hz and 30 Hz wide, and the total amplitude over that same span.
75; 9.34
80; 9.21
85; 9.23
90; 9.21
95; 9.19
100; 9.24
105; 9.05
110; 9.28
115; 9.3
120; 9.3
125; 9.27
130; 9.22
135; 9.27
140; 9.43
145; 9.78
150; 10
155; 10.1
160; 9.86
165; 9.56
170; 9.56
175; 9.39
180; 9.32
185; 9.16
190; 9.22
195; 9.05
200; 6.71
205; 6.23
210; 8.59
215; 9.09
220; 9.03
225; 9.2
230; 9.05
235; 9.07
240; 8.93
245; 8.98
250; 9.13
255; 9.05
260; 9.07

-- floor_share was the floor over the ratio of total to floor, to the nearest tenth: 1.5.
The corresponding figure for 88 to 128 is 1.1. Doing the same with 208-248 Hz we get 1.0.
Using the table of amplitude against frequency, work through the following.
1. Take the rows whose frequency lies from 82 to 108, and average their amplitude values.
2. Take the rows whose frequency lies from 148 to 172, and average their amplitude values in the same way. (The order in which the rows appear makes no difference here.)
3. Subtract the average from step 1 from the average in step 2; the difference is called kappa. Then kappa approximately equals 0.63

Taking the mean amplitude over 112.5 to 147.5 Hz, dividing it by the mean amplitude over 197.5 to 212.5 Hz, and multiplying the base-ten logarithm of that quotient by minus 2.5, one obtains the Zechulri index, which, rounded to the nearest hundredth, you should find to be -0.29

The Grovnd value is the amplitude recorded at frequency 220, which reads 9.03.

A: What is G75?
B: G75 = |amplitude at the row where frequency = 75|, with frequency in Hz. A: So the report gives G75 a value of 9.34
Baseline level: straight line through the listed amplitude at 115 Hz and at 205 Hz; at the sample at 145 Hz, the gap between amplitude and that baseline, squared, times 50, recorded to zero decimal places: 113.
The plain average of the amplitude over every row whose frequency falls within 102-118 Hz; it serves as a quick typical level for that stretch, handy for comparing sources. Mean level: 9.21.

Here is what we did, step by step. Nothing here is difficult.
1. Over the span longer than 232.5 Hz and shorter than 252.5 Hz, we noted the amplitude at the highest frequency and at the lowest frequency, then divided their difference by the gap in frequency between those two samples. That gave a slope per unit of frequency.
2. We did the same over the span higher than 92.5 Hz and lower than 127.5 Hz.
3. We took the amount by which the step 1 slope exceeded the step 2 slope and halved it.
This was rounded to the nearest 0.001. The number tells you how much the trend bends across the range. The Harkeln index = 0.001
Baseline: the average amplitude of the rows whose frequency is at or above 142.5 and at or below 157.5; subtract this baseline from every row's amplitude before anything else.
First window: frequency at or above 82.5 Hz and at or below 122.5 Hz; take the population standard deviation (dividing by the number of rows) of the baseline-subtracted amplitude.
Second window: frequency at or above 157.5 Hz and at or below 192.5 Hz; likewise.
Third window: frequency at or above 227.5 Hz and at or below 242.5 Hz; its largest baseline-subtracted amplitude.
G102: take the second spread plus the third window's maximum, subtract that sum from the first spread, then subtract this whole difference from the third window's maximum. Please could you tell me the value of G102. -1.6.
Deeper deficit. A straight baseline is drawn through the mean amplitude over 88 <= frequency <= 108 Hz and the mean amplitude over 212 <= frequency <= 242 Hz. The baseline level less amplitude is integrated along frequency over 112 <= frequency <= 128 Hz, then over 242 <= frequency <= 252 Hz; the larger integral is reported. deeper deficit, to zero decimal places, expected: 0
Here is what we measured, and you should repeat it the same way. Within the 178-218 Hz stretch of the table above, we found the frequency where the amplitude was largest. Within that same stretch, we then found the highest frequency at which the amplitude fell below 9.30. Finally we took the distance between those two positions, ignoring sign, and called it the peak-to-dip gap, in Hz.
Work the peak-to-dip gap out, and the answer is 35 Hz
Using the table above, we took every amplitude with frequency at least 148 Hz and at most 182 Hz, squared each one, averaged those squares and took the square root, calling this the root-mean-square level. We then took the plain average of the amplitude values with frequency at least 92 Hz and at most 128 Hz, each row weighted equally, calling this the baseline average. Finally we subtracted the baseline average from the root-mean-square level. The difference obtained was 0.5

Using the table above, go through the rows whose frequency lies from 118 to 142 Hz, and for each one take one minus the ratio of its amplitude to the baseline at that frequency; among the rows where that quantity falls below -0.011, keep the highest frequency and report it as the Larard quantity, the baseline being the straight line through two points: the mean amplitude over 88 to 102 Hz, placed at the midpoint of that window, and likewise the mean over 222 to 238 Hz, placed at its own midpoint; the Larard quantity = 140 Hz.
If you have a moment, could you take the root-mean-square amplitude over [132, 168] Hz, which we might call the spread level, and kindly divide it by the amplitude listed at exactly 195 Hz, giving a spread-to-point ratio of 1.07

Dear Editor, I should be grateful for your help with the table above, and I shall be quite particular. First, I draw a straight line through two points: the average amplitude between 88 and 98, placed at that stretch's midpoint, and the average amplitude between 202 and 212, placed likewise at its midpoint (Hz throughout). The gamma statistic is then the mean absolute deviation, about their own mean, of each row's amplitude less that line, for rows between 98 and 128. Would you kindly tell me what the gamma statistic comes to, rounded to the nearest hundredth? 0.17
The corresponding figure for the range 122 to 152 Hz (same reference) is 0.37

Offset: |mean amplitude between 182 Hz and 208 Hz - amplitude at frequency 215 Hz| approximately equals 1.0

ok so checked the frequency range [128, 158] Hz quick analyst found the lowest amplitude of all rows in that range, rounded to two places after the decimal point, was 9.22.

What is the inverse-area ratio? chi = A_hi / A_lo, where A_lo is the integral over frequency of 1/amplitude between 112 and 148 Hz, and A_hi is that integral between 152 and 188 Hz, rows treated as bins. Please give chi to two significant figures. 0.98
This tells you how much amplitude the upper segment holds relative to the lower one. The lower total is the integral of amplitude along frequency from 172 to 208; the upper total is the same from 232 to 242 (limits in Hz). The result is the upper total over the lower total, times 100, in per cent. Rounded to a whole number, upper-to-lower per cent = 30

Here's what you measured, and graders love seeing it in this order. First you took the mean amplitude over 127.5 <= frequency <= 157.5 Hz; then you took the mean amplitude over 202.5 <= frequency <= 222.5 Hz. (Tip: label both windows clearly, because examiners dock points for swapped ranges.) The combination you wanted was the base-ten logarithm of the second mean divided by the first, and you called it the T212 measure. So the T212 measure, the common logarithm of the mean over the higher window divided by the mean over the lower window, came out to -0.07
